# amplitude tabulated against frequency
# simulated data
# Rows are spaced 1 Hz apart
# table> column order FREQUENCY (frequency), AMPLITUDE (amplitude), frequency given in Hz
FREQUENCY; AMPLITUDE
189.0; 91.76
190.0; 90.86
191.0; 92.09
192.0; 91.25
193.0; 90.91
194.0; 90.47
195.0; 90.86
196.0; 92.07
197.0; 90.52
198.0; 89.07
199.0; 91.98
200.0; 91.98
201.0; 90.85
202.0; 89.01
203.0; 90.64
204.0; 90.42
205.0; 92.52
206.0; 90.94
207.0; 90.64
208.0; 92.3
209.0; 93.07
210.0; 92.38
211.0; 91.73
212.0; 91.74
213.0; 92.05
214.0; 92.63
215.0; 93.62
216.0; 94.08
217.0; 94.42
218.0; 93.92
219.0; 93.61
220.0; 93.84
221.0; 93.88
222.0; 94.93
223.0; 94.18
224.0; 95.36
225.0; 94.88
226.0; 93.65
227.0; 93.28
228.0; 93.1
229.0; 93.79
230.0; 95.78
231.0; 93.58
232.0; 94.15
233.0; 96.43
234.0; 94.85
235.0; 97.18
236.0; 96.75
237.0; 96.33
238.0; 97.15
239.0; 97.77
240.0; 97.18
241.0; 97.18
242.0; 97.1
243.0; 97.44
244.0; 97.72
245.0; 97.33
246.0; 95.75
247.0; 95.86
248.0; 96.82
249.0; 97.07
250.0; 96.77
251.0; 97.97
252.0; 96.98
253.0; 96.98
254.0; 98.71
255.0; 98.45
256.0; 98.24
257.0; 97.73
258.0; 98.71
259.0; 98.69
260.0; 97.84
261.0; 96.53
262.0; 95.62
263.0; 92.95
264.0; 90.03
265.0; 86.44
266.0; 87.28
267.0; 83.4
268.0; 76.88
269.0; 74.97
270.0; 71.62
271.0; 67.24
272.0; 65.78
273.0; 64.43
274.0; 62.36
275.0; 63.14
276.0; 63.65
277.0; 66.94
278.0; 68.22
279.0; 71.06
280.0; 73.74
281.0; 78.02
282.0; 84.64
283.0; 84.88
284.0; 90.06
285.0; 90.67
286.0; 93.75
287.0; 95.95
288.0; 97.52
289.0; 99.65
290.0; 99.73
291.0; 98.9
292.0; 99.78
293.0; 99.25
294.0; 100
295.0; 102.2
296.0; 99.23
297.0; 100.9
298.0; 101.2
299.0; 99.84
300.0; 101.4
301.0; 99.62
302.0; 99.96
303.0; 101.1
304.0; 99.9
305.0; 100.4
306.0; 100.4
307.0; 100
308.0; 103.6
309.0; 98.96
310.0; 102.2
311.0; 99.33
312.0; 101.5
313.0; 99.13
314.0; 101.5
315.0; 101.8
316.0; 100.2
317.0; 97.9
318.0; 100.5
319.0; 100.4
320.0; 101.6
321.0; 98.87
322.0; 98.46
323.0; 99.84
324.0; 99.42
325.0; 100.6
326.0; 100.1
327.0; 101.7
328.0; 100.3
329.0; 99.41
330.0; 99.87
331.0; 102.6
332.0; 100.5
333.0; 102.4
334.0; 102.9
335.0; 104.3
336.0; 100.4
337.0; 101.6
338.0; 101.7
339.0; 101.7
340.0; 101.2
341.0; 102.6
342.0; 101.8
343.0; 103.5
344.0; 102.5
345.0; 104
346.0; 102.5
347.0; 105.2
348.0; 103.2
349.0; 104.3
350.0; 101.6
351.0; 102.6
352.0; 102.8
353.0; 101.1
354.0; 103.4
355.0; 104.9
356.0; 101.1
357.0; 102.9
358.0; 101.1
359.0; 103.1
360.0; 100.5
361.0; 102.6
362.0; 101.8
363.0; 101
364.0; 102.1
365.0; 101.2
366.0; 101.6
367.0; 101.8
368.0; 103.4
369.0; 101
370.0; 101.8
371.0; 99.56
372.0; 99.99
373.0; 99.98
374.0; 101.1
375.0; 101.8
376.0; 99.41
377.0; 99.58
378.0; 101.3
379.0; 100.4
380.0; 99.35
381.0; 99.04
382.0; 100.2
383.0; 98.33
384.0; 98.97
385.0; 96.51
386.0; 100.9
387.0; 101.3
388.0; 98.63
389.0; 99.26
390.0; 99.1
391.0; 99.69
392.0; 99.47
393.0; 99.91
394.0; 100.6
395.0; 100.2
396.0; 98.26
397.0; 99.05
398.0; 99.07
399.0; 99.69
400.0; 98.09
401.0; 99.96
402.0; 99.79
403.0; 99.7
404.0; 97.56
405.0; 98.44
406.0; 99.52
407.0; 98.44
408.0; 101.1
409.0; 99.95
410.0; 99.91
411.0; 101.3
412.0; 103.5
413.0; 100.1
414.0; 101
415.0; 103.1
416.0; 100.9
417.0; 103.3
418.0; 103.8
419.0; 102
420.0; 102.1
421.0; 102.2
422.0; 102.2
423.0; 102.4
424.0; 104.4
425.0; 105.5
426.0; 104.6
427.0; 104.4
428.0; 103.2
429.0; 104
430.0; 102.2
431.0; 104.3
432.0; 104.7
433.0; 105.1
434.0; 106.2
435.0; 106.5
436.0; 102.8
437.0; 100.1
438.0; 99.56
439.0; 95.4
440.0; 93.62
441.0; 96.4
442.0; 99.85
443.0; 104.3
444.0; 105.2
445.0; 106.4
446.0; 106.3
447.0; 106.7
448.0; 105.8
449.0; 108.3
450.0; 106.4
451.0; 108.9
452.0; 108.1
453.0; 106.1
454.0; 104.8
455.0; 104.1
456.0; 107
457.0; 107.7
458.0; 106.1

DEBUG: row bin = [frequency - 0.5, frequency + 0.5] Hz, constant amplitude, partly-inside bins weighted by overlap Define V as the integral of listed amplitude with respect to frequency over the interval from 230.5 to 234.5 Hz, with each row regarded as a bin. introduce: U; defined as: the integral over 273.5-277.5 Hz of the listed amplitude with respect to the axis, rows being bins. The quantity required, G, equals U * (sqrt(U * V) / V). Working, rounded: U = 256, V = 379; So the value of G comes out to 211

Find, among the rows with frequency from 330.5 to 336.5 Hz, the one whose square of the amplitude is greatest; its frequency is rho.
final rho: 335.0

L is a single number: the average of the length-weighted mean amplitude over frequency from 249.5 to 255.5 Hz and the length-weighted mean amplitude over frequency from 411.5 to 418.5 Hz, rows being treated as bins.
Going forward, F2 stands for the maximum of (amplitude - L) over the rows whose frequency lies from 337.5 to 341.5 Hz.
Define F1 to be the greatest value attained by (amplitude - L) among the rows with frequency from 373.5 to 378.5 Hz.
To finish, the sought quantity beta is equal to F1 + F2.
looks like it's 5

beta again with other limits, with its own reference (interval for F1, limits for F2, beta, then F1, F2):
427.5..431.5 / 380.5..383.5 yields 5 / 4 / 0.3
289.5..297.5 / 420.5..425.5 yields 8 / 2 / 5.6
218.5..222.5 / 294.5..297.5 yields -3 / -5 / 2.3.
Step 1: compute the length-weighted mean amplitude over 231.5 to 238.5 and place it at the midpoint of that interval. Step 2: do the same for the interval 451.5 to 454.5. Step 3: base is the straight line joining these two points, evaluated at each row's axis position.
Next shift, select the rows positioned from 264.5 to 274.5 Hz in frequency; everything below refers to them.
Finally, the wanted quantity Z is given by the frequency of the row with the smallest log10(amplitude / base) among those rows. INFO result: 274.0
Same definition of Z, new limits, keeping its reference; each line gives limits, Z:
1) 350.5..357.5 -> 356.0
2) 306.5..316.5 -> 313.0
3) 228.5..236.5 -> 231.0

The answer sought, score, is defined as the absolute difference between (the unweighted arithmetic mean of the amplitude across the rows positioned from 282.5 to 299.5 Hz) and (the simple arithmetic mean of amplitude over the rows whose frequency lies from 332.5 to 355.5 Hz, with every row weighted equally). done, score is 5.4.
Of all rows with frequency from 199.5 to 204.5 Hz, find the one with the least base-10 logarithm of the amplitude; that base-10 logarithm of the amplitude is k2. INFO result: 1.95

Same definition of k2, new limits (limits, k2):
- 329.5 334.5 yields 2.00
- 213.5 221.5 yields 1.97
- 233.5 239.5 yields 1.98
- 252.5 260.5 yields 1.99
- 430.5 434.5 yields 2.02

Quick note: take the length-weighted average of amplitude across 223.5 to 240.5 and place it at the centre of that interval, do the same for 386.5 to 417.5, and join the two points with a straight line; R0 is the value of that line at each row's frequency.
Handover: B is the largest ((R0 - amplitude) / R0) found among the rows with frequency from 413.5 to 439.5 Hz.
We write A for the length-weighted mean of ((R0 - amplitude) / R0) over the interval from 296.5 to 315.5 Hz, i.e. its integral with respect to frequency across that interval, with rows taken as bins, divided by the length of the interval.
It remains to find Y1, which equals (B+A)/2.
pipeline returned 0.01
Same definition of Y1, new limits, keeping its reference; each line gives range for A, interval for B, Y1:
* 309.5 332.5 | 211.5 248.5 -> 0.00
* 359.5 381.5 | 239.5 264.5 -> 0.02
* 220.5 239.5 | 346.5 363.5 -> -0.01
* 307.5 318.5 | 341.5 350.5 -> -0.03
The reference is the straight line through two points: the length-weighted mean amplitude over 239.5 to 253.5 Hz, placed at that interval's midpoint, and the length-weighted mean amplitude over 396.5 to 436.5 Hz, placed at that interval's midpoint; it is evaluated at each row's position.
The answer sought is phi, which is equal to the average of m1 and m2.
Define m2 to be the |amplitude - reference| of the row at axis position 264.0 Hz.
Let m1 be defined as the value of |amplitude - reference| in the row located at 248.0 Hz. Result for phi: 4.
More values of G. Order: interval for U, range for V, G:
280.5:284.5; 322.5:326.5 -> 310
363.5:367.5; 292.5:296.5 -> 410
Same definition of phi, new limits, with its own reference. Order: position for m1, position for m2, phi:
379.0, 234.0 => 1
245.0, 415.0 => 1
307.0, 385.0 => 3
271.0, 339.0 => 16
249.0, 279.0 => 13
